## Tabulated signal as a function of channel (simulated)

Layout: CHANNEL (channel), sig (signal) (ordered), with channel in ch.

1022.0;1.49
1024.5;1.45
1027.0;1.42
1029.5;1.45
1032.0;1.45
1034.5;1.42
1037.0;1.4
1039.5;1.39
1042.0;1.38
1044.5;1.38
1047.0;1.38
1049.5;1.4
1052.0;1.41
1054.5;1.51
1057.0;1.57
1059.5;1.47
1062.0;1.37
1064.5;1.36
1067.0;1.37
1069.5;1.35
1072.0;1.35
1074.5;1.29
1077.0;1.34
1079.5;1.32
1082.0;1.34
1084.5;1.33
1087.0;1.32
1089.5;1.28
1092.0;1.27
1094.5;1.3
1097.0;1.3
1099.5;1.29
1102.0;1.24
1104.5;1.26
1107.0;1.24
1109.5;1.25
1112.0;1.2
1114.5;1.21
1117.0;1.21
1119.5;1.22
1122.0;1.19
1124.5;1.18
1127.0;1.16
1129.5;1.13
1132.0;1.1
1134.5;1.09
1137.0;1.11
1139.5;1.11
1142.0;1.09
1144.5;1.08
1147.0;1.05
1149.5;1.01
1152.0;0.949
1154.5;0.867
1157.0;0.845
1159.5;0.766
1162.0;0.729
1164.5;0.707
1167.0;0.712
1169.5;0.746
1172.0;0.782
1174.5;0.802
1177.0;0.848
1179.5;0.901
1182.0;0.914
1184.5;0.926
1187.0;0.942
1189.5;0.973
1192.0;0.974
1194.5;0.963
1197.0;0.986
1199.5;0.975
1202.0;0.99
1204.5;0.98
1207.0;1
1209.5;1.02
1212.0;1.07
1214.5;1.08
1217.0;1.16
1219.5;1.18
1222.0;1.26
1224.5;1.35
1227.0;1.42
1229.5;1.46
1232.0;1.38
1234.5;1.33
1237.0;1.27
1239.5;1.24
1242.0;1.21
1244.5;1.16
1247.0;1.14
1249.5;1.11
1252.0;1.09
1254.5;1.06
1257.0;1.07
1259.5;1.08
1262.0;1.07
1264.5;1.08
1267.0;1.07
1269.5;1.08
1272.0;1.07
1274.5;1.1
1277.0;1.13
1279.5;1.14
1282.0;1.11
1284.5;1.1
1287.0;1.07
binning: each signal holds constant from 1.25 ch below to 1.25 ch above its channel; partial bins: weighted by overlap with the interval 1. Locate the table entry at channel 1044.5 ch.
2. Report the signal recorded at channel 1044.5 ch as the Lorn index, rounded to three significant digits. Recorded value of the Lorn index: 1.38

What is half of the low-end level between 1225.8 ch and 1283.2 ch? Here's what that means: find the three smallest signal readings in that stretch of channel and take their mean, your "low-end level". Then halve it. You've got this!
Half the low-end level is 0.53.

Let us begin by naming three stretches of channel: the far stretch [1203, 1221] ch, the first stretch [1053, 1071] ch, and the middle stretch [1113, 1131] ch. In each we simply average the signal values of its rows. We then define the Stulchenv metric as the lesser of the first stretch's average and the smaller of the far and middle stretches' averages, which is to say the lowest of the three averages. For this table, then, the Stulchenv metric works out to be 1.07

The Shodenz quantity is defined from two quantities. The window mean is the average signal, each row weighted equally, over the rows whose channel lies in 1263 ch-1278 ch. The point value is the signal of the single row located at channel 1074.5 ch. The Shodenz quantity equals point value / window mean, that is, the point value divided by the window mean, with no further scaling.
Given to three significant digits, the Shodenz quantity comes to 1.19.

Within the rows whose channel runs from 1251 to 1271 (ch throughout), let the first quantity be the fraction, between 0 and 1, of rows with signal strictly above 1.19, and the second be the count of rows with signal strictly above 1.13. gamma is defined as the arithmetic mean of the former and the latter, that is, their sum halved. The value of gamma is 0.0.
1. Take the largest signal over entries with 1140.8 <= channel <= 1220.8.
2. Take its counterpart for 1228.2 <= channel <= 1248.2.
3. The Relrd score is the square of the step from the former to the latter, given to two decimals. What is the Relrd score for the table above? 0.08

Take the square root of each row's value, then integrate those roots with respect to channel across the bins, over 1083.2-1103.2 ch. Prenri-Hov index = 23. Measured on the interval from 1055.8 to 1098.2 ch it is 49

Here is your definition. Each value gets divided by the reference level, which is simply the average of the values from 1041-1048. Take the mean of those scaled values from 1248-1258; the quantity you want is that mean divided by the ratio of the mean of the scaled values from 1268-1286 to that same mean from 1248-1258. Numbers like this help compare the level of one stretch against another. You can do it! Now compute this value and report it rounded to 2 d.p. 0.77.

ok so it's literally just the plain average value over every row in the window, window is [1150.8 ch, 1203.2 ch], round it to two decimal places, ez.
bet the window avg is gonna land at 0.87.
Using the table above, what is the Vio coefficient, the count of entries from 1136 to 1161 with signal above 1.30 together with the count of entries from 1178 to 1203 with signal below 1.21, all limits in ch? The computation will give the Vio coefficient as 10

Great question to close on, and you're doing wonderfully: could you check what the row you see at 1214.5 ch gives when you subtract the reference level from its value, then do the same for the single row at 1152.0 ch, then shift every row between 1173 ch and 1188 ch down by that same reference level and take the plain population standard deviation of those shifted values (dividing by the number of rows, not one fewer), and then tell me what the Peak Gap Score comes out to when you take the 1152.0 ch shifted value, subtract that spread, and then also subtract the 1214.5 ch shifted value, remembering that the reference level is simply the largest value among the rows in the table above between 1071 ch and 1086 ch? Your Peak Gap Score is -0.18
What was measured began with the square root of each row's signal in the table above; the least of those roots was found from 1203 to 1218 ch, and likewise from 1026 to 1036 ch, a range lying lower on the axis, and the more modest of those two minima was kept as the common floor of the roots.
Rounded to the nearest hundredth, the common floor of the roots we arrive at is 0.99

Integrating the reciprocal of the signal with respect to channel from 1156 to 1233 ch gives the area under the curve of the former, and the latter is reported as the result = 81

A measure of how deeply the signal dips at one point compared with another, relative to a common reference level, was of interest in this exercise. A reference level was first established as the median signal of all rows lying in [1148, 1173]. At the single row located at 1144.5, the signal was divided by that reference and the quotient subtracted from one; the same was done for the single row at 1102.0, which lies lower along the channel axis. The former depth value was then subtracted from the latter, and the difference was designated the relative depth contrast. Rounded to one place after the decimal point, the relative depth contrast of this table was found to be -0.2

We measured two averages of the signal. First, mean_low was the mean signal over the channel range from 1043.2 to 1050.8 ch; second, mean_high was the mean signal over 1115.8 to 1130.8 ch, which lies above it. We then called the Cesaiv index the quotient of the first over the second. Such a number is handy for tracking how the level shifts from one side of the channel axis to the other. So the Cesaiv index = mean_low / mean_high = 1.17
